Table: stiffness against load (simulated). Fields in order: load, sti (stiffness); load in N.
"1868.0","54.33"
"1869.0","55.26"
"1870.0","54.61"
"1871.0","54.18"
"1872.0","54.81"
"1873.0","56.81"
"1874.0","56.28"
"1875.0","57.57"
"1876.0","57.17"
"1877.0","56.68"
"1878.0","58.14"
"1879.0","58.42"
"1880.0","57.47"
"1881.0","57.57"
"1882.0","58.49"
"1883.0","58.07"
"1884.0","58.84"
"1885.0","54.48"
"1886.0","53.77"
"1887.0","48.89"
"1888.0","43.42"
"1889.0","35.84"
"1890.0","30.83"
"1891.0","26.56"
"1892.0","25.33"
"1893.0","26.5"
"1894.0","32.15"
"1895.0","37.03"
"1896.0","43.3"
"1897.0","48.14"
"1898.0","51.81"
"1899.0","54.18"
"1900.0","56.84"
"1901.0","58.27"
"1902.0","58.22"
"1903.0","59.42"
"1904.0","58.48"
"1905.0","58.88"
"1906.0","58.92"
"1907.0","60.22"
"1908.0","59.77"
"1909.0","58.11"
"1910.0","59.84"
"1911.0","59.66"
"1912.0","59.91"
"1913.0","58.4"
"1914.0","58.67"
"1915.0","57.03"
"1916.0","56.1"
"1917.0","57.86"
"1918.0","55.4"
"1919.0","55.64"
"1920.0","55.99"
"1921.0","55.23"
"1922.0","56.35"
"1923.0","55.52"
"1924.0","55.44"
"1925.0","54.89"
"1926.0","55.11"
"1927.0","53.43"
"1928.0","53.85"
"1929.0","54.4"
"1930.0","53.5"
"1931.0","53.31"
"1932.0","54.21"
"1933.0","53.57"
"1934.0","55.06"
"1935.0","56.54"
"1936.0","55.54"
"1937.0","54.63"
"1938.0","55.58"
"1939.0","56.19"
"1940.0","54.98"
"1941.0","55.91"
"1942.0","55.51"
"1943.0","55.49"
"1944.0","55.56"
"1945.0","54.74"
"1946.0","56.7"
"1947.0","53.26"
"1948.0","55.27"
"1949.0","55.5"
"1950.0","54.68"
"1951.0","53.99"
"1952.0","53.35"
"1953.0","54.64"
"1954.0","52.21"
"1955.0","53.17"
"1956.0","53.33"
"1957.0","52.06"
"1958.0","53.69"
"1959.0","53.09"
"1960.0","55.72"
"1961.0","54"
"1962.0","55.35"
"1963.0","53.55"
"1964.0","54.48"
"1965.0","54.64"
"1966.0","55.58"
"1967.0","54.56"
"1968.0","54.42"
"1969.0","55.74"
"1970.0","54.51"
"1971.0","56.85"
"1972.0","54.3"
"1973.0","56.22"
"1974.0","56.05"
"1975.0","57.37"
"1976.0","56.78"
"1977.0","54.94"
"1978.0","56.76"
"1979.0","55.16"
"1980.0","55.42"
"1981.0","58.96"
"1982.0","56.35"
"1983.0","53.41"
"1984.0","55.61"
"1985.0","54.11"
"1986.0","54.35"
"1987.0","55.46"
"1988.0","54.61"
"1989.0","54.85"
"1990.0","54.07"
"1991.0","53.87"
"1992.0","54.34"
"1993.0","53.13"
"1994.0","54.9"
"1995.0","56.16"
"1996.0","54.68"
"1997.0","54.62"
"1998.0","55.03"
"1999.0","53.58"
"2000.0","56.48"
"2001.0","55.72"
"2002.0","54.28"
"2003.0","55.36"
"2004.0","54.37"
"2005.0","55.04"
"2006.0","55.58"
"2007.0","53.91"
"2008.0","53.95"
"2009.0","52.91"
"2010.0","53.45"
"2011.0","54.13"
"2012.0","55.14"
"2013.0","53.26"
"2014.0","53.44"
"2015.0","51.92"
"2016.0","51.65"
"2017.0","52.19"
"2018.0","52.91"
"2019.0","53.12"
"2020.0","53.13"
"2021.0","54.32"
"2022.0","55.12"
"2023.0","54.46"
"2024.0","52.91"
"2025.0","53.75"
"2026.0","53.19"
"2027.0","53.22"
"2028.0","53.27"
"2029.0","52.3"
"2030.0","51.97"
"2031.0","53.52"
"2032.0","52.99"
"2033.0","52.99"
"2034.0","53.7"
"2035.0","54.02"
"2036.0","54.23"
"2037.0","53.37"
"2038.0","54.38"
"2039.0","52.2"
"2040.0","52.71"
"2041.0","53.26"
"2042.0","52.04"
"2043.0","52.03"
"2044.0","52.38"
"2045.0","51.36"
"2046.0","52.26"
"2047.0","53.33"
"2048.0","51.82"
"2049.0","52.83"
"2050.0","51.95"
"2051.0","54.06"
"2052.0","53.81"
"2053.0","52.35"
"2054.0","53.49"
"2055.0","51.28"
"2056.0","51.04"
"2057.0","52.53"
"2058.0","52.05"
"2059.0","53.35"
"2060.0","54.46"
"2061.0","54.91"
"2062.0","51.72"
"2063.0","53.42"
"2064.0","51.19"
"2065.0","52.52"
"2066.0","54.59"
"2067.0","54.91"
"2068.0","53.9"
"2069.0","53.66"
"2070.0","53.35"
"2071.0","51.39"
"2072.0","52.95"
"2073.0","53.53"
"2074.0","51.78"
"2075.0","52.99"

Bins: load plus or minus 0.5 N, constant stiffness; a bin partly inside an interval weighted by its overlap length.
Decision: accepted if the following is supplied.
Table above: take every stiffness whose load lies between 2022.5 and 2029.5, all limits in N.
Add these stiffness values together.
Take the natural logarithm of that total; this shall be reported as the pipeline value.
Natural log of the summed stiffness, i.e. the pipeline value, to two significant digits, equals 5.9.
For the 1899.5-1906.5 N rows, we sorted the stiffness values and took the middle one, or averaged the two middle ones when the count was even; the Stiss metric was 58.5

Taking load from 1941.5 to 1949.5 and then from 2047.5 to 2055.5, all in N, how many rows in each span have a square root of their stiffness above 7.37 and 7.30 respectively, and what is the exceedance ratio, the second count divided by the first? 0.43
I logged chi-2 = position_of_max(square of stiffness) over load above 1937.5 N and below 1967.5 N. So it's 1946.0 N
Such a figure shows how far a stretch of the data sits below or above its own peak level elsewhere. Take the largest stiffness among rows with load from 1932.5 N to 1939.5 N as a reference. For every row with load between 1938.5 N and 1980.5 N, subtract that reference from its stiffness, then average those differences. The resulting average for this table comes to -1.64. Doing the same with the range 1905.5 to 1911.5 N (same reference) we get 2.88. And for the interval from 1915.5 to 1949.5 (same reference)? -1.36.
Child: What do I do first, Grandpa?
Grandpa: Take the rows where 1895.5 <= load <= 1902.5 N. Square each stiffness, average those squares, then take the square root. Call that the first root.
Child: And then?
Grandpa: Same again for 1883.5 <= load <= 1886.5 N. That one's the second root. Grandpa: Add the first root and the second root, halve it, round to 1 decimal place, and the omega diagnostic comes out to 54.5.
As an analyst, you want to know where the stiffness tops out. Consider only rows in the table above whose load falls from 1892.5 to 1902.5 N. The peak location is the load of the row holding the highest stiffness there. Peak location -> 1901.0 N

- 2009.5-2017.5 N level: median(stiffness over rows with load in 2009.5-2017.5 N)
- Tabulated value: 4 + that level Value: 57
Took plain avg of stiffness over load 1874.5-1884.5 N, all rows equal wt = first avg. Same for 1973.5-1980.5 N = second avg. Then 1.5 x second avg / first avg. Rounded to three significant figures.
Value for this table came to 1.45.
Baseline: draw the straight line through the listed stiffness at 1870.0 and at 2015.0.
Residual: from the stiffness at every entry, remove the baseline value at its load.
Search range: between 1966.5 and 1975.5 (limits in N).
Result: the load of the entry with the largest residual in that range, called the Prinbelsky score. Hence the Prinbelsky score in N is 1975.0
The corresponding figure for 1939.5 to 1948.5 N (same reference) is 1946.0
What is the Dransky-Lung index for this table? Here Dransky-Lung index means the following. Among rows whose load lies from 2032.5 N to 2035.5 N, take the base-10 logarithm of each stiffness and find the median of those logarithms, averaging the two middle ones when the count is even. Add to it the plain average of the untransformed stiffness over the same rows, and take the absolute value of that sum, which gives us 55.3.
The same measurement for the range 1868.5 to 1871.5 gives 56.4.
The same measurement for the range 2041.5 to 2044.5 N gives 53.9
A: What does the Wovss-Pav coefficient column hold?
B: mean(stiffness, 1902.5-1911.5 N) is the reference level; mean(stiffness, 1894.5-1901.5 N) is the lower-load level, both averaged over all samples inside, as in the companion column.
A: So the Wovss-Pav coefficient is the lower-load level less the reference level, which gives -9.3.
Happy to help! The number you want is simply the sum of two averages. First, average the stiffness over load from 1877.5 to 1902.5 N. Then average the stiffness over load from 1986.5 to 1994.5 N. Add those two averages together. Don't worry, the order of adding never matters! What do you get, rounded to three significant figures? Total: 102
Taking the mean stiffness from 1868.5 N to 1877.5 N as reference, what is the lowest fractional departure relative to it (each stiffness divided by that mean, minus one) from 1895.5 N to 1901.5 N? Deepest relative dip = -0.23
